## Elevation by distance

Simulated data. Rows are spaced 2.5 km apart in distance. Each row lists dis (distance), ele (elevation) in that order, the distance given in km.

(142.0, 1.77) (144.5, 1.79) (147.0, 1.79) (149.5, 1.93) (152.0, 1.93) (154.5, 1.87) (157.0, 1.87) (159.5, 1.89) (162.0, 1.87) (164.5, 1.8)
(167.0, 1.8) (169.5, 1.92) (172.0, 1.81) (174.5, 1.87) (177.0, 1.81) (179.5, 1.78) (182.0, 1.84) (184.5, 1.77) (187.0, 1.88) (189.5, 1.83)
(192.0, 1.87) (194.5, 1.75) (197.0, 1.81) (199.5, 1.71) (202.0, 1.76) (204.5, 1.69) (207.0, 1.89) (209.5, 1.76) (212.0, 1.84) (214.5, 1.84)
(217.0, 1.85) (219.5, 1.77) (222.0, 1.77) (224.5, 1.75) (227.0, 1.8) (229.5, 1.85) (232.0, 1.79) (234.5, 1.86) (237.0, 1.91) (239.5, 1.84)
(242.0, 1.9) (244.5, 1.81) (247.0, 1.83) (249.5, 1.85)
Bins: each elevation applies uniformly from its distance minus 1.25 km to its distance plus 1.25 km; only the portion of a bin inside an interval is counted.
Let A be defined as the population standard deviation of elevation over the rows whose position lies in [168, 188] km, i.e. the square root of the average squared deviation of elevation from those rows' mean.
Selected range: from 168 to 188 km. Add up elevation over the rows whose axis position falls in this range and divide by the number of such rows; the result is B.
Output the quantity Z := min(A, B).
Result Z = 0.0487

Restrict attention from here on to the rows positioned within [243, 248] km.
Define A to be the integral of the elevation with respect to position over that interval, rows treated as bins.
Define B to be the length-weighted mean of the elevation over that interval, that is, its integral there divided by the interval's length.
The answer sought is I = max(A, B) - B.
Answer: 7.29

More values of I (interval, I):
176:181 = 7.19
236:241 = 7.50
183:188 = 7.29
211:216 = 7.36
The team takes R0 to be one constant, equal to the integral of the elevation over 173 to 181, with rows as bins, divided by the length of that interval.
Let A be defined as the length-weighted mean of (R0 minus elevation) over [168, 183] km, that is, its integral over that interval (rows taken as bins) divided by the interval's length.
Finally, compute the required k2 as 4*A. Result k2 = -0.07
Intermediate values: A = -0.017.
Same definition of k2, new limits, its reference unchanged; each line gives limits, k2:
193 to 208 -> 0.21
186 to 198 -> -0.03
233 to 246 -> -0.17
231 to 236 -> -0.04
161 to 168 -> -0.01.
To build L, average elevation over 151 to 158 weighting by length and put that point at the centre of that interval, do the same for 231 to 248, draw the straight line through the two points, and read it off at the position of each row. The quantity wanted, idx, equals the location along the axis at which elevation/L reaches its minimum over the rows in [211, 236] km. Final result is 224.5 km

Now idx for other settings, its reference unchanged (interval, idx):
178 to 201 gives 199.5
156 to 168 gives 164.5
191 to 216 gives 204.5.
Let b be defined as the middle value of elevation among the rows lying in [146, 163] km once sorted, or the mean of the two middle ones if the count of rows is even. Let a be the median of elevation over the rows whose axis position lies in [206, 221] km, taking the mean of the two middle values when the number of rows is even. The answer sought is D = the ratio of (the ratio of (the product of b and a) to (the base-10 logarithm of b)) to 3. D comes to 4.22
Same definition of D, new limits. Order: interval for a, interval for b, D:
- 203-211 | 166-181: 4.12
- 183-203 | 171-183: 4.19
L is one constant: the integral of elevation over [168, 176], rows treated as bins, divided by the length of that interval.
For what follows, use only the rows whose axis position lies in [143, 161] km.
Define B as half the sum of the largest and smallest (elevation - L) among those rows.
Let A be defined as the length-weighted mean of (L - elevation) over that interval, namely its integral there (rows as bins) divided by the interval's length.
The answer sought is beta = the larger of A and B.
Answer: -0.003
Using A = 0.00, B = 0.00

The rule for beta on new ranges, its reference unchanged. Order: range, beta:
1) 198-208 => 0.102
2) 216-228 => 0.076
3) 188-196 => 0.044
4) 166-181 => 0.030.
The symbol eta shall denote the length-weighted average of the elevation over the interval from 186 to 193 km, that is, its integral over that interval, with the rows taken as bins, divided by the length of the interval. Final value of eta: 1.859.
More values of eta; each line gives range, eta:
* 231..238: 1.854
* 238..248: 1.847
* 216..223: 1.796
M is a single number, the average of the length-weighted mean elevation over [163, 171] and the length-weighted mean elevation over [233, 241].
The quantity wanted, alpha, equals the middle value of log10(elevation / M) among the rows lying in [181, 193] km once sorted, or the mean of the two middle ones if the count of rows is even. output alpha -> -0.003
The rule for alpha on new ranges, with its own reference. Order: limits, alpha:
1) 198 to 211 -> -0.023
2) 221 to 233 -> -0.015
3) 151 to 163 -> 0.004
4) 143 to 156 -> 0.004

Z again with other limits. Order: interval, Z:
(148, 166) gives 0.0411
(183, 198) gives 0.0478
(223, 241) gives 0.0488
